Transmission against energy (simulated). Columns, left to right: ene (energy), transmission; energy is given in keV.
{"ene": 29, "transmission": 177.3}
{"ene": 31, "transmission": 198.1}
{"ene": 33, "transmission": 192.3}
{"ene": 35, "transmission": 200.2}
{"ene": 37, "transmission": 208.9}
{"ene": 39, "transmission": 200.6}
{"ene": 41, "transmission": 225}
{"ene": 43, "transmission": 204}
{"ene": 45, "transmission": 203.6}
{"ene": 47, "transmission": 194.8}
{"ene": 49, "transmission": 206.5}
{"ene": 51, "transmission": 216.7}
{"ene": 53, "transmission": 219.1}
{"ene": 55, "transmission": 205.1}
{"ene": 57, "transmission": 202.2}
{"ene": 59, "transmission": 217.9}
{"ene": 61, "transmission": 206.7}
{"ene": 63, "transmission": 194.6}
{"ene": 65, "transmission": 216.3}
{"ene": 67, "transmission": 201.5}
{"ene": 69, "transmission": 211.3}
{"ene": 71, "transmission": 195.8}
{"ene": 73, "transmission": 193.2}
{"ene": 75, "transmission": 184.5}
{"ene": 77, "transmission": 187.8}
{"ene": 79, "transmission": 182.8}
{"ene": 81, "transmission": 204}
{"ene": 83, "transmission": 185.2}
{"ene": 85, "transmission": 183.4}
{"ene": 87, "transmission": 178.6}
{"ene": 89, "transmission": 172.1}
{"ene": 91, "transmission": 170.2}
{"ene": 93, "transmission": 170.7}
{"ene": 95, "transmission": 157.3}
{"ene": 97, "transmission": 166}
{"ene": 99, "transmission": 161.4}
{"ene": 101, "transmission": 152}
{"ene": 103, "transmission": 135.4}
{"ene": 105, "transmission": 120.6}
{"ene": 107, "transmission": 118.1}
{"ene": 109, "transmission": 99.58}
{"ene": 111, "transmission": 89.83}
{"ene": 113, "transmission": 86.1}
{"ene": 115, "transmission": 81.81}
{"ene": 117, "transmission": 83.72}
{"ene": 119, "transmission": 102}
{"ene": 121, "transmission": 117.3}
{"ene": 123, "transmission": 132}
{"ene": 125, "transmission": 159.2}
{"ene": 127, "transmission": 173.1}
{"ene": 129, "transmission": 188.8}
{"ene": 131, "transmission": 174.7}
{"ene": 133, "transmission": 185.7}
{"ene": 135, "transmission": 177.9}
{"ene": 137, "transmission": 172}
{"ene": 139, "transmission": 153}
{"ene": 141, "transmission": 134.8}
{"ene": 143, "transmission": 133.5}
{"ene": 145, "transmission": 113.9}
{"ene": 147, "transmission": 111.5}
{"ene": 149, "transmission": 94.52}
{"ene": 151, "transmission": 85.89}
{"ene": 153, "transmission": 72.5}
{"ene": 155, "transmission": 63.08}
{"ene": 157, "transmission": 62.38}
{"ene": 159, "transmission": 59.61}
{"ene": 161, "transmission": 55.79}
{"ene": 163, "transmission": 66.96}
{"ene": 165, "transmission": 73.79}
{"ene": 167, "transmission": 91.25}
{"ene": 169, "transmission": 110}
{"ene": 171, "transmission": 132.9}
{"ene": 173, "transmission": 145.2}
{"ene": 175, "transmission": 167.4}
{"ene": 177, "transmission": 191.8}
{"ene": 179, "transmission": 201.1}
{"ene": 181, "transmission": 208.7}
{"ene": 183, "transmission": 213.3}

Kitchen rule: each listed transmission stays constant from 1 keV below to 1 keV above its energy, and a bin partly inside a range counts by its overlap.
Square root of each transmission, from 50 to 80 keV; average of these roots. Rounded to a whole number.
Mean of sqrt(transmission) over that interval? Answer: 14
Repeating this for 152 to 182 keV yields 10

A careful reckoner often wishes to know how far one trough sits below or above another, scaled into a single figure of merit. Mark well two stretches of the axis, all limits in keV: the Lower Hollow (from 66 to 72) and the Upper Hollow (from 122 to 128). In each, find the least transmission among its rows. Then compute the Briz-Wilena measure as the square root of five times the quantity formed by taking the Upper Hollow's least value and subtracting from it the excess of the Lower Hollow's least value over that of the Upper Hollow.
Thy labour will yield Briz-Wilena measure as 18.5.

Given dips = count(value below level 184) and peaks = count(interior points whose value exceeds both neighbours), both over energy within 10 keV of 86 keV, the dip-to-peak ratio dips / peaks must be 3.5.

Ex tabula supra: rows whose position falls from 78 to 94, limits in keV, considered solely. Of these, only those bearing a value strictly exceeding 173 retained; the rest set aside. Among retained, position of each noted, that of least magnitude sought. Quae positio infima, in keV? 79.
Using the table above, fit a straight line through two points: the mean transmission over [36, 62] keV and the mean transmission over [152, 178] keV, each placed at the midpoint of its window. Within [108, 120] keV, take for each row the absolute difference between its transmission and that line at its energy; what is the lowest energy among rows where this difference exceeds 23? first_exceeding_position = 109 keV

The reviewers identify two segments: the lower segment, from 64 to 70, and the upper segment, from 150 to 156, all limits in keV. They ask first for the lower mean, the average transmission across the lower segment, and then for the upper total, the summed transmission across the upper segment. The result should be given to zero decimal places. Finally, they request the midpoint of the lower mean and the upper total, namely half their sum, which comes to 216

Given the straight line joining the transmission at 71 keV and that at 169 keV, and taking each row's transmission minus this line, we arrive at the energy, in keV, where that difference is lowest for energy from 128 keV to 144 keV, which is 141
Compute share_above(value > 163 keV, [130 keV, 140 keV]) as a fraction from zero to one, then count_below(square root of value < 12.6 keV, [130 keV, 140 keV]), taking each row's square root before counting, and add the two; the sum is 1.8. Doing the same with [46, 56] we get 1.0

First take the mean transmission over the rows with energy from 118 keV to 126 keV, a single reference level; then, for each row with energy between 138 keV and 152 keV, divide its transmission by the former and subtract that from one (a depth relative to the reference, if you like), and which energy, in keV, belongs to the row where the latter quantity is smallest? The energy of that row 139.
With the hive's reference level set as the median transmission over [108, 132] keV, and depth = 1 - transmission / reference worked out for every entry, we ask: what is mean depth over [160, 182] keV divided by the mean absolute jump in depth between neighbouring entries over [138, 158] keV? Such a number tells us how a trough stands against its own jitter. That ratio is -2.2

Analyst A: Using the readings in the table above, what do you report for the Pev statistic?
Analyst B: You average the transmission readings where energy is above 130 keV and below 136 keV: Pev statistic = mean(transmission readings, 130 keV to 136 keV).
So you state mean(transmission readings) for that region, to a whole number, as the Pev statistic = 179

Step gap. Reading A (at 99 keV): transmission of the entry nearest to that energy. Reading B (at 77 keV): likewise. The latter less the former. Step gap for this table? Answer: 26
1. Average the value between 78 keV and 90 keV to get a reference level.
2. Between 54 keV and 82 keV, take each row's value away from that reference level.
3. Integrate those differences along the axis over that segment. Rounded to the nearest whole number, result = -446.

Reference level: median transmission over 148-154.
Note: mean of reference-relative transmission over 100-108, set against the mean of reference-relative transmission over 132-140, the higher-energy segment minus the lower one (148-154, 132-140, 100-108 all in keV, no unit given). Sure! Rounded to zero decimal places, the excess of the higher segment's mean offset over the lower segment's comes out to 41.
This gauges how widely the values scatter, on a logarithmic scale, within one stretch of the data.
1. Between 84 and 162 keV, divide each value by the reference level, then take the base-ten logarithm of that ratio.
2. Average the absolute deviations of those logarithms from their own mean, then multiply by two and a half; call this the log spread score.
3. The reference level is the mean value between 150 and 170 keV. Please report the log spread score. 0.33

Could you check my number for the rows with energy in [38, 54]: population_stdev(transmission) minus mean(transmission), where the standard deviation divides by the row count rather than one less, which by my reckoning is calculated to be -199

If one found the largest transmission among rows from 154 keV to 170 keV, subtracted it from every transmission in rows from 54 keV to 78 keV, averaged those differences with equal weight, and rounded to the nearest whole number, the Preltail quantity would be 91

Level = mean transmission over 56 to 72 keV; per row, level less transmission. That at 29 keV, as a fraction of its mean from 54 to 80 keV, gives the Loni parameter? 4.9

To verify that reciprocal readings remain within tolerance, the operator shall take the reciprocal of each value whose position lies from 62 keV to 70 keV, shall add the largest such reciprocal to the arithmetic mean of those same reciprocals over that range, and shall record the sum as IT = 0.010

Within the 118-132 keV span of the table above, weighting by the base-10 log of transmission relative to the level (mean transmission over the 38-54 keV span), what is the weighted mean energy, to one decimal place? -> 122.7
